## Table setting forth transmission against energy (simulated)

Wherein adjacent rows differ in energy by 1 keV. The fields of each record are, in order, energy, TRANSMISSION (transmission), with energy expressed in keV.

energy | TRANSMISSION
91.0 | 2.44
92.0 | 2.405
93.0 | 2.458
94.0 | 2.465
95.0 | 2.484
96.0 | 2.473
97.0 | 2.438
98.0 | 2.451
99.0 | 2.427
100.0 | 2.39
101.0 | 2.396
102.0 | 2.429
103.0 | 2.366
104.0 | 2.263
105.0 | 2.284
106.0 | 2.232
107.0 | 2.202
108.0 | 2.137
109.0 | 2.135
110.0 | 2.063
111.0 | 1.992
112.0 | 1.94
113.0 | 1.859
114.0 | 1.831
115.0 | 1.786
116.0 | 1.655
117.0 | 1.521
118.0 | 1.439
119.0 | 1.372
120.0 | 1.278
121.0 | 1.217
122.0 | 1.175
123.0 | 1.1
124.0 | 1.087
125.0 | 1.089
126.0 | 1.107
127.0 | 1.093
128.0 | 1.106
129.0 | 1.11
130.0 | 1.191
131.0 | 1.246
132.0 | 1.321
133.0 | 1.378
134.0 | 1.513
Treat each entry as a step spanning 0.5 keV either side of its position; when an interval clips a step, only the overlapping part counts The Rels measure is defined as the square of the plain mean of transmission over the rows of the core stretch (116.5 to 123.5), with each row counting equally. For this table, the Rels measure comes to 2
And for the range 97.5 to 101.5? 6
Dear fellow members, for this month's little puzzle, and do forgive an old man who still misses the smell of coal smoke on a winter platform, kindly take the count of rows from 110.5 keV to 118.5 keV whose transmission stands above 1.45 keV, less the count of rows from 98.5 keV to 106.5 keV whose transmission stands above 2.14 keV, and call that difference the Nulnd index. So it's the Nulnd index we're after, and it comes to -1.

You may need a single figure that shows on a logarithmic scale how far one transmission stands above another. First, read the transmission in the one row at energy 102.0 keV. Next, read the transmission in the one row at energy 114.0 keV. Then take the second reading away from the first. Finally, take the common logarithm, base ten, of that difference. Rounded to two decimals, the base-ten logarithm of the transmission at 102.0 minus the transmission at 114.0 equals -0.22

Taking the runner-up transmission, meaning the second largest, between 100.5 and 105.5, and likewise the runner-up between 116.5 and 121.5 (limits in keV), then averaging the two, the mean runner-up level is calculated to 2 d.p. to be 1.92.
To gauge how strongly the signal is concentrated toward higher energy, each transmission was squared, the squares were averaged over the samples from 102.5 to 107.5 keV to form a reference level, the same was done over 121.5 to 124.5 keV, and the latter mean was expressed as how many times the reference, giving 0.24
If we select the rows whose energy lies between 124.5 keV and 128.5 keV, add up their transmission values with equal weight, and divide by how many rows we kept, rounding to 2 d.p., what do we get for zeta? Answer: 1.10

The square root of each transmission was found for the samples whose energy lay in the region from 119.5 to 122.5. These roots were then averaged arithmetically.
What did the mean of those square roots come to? 1.11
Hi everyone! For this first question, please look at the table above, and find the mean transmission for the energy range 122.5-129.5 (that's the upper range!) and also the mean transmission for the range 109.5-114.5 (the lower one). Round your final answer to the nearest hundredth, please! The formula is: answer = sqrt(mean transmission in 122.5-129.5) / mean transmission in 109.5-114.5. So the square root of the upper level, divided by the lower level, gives 0.54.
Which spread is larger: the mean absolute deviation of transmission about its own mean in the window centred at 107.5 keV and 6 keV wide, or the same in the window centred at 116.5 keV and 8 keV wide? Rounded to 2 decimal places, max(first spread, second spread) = 0.19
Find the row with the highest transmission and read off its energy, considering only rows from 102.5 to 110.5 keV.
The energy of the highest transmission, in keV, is 103.0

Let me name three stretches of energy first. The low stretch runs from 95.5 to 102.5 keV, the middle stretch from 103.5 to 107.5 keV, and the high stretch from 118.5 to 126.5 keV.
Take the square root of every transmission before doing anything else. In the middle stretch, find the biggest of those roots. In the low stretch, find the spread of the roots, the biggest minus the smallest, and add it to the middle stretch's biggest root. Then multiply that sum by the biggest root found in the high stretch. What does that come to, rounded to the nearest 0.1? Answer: 1.8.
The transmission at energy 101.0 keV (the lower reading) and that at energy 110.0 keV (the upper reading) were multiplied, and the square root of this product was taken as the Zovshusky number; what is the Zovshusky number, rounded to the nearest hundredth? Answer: 2.22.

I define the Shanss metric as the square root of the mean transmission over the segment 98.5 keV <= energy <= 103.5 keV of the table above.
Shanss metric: 1.55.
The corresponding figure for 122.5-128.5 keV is 1.05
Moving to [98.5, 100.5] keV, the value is 1.55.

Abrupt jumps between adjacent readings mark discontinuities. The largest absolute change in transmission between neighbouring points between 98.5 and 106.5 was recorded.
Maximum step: 0.103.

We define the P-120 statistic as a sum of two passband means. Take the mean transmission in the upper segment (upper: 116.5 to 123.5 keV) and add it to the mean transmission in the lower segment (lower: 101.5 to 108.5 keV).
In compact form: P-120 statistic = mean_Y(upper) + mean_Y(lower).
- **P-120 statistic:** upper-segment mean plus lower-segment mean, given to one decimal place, 3.6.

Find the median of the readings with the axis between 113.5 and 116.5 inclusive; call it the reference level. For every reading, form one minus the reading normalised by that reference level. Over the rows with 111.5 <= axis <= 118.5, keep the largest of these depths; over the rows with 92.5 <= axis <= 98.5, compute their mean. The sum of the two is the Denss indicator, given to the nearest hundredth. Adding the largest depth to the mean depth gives -0.18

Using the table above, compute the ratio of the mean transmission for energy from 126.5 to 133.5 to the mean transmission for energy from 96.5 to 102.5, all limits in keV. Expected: 0.50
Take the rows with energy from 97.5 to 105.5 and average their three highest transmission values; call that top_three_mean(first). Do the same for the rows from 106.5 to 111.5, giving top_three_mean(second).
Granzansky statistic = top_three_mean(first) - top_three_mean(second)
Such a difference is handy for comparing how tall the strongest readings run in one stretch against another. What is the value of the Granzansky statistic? 0.28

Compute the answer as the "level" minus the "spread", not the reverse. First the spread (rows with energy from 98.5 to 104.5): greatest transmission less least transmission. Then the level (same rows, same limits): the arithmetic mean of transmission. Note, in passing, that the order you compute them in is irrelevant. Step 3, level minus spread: 2.21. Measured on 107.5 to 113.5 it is 1.74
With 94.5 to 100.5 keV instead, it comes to 2.35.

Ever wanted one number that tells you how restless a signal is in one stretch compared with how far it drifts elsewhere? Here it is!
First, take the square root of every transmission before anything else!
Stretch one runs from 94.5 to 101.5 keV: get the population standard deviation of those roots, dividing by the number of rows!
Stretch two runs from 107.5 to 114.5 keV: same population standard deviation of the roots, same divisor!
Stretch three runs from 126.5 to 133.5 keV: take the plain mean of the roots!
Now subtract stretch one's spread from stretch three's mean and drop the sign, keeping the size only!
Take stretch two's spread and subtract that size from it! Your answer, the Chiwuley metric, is -1.05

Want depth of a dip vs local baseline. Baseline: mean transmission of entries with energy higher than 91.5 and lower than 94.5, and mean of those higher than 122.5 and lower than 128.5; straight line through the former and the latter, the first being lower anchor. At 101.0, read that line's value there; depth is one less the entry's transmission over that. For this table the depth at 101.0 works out -0.13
